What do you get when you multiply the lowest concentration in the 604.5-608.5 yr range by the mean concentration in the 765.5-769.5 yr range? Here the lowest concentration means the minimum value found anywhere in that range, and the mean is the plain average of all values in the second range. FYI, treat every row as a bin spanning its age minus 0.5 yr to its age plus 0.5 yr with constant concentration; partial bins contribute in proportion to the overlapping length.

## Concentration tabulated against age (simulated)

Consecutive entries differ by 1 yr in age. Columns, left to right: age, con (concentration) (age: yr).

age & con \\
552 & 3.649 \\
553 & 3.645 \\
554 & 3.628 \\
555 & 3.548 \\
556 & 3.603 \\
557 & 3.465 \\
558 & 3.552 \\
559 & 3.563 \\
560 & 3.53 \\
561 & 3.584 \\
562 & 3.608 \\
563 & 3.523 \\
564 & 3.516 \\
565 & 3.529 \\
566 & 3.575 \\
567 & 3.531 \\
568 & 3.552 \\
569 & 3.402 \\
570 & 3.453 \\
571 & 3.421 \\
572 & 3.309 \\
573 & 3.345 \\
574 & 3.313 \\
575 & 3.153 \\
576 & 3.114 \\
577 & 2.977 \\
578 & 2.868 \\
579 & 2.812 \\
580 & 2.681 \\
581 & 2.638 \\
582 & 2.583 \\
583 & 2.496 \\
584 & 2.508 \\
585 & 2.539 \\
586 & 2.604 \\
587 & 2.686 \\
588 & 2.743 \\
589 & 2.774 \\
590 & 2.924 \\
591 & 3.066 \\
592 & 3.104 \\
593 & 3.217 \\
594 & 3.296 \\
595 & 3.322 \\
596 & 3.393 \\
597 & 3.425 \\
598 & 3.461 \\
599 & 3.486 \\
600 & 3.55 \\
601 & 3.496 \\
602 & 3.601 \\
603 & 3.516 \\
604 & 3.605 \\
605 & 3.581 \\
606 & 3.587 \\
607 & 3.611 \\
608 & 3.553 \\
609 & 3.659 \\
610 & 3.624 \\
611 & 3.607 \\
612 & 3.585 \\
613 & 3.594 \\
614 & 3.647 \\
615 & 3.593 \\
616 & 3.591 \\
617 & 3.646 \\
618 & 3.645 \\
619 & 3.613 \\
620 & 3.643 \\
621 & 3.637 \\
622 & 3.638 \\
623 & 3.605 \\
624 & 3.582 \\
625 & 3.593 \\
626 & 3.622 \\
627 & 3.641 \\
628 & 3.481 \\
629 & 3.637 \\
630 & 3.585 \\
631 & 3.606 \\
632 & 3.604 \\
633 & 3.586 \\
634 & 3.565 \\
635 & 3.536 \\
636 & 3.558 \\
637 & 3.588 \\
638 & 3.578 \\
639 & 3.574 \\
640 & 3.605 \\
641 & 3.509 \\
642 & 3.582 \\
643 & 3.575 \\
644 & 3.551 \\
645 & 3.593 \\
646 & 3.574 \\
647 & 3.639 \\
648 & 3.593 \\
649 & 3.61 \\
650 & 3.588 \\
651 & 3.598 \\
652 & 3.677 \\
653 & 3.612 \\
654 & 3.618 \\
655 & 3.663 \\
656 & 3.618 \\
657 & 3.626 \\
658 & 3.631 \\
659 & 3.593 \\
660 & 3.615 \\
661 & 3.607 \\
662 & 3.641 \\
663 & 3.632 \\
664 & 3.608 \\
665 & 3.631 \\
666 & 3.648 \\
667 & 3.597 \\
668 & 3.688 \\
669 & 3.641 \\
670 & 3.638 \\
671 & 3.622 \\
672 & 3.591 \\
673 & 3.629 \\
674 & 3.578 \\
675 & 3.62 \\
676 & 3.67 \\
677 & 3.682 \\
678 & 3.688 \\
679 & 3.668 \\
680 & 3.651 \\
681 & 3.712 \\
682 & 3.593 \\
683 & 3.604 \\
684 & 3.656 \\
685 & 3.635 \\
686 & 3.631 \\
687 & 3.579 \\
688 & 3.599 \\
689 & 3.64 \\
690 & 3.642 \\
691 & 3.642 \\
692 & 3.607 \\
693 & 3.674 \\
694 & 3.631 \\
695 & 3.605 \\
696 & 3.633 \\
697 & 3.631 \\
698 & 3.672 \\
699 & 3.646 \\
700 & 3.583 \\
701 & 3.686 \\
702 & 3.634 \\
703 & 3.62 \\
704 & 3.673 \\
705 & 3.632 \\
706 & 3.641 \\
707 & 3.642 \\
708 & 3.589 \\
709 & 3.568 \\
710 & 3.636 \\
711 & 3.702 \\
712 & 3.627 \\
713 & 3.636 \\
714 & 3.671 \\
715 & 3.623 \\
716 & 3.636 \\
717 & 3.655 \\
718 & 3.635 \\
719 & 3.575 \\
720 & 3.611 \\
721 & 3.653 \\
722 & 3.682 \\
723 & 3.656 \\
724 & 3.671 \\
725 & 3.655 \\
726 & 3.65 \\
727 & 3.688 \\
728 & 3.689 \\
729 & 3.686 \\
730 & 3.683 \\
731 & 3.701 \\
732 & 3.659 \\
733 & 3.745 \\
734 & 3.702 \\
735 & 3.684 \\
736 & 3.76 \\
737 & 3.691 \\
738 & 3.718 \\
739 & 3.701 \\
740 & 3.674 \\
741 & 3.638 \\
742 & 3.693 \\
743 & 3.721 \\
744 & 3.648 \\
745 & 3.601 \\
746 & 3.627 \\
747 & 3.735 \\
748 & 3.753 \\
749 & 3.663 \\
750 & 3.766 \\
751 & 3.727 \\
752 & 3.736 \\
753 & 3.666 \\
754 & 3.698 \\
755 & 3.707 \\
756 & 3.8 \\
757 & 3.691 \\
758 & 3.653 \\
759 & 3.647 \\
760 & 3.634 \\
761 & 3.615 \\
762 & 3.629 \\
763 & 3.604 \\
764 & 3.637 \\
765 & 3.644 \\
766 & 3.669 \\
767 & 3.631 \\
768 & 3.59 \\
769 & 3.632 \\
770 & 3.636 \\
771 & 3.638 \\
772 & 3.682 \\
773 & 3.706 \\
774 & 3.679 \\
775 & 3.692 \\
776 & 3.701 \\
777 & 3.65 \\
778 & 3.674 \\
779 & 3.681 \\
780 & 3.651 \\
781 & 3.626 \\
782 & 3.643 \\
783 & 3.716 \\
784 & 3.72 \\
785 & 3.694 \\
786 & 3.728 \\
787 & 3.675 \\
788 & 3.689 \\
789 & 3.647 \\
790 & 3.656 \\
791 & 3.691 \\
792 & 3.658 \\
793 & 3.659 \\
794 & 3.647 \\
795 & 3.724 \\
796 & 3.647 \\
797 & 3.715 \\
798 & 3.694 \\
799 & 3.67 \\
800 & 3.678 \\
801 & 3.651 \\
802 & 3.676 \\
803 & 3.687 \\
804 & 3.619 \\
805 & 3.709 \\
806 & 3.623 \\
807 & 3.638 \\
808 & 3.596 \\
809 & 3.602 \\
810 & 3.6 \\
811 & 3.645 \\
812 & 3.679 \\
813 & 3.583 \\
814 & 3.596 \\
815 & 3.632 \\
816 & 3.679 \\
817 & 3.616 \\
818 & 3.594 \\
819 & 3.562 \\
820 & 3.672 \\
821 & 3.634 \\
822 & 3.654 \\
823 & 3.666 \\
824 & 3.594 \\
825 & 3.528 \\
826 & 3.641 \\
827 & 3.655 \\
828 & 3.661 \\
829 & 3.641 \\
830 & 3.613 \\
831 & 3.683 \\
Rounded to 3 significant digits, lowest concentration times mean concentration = 12.9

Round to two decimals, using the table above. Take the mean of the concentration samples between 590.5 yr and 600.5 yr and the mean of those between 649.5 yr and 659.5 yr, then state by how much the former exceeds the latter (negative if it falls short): -0.29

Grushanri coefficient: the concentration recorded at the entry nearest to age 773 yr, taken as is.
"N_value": 3.706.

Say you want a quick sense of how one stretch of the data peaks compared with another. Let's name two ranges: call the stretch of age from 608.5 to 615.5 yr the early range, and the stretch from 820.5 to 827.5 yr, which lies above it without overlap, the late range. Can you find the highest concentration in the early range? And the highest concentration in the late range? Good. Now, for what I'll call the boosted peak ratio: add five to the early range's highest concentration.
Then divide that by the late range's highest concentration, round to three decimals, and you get 2.362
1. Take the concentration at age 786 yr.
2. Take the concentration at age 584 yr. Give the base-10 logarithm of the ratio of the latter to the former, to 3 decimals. -0.172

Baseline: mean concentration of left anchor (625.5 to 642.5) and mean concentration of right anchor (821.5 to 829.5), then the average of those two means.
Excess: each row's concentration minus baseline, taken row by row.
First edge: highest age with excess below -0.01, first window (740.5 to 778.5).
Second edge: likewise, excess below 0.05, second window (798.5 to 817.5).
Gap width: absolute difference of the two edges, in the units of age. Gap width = 49 yr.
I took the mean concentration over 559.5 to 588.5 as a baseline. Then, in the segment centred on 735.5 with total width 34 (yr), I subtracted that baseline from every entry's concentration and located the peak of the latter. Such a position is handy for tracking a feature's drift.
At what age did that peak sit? 750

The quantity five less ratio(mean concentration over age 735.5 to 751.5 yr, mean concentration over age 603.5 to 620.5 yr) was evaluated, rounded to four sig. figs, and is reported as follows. 3.977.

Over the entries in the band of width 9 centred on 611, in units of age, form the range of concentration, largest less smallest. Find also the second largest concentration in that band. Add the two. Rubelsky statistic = 3.75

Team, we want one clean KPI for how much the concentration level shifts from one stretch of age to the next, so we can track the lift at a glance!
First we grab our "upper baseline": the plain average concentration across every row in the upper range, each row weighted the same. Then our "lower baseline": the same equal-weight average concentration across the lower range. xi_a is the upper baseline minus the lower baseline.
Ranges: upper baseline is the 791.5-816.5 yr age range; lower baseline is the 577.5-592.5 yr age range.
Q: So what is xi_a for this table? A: 0.92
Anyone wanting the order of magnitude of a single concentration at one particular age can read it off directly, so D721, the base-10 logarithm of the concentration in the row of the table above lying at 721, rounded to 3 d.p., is 0.563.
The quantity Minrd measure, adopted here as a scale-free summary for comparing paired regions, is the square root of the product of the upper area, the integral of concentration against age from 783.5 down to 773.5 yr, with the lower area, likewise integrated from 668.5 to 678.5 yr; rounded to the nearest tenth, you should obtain 36.5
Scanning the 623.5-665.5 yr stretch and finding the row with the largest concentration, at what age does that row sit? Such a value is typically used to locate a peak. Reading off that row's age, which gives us 652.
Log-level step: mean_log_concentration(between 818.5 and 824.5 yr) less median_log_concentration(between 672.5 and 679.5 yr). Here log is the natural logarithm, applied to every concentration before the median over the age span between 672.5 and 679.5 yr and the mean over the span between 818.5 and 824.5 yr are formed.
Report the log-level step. -0.010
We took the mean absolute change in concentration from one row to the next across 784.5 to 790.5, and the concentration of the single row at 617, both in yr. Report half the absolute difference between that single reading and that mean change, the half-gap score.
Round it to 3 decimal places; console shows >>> 1.808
